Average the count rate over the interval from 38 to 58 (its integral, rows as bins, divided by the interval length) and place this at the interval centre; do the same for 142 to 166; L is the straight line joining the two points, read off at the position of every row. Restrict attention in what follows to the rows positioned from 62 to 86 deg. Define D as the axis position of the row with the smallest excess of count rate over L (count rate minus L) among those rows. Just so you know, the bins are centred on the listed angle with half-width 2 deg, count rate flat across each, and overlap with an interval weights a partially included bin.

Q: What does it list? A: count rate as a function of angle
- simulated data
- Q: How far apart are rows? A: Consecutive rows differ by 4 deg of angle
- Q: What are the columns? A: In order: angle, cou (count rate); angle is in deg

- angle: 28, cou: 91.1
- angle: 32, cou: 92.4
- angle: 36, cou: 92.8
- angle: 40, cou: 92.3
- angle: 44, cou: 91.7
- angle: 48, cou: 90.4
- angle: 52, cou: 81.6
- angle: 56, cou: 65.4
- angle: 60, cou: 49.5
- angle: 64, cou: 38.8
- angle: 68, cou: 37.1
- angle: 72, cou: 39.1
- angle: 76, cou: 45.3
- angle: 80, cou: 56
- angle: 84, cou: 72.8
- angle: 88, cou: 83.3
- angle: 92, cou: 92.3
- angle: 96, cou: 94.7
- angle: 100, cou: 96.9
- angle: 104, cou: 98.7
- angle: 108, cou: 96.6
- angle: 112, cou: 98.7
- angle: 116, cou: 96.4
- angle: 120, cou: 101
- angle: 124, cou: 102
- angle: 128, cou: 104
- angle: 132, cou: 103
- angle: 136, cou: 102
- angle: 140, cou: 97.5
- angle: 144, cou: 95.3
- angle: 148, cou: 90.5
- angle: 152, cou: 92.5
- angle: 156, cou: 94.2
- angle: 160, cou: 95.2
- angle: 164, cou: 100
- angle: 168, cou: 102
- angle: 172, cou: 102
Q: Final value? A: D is 68 deg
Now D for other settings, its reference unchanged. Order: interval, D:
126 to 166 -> 148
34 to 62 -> 60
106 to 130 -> 116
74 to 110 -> 76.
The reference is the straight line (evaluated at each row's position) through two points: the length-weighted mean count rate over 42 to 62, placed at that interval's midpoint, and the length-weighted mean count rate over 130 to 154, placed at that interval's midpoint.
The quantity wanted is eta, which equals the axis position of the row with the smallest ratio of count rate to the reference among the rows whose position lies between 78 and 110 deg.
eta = 80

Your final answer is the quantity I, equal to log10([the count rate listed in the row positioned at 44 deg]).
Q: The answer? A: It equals 1.96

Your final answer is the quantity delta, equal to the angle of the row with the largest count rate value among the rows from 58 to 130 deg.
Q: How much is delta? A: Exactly 128 deg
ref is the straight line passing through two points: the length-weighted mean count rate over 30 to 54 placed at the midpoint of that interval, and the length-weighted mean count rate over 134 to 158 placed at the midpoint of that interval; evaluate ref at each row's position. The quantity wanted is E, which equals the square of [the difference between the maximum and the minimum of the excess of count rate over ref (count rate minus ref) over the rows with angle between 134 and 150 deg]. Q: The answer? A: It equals 146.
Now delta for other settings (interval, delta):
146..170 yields 168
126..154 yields 128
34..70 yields 36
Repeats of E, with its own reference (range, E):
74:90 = 1399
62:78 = 61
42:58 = 723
